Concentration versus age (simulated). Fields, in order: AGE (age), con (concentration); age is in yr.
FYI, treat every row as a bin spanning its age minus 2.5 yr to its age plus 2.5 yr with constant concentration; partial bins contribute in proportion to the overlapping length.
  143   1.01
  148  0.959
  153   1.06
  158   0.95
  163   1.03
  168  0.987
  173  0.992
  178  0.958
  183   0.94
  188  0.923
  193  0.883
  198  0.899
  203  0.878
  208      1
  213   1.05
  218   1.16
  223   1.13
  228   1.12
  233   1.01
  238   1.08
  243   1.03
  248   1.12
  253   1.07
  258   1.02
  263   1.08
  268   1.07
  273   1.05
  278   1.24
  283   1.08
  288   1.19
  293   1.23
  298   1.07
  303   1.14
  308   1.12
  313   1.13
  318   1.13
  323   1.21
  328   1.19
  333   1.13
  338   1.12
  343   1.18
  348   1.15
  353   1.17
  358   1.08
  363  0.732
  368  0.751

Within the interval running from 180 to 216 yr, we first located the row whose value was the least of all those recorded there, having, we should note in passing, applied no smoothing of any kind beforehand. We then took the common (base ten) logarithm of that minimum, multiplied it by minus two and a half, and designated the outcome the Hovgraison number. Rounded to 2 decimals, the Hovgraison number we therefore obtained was 0.14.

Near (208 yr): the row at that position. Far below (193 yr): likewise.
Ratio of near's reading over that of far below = 1.13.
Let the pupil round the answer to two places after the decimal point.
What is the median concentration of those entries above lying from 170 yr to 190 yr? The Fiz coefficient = 0.95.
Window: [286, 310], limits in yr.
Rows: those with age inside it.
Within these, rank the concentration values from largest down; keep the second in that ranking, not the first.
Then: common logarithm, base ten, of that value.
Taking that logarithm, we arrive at 0.076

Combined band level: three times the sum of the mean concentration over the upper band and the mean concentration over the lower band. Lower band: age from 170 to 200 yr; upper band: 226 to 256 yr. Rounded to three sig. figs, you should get 6.01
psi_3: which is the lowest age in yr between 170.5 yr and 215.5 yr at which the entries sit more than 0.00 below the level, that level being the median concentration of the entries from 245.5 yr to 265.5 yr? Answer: 173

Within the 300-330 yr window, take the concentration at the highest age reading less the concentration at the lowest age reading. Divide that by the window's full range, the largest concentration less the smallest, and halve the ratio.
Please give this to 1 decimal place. 0.3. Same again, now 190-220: 0.5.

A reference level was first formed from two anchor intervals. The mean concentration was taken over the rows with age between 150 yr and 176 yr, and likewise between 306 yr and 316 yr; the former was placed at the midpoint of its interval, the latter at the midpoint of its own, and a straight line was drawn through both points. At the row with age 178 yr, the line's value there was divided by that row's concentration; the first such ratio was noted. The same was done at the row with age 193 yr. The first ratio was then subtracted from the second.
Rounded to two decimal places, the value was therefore 0.10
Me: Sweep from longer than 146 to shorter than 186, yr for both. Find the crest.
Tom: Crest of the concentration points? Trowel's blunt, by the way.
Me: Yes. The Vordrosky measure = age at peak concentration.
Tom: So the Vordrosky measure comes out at 153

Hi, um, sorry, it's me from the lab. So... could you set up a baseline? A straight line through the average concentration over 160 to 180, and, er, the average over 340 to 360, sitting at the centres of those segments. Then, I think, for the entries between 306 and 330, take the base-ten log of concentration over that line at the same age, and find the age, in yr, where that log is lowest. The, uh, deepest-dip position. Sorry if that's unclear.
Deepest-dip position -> 308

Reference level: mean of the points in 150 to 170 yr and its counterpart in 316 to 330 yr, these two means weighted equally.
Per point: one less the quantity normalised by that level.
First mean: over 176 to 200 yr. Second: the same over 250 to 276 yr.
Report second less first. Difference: -0.13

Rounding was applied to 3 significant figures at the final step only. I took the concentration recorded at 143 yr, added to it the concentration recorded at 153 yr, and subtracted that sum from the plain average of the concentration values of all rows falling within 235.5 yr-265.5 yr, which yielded -1.00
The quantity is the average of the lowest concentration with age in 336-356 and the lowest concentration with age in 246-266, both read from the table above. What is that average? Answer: 1.07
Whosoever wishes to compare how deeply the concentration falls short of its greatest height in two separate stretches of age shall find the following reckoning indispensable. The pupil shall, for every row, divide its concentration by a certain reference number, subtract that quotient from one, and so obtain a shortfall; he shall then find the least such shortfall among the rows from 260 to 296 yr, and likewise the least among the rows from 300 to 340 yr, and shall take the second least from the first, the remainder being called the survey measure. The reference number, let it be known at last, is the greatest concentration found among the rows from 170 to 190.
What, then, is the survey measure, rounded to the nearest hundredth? -0.03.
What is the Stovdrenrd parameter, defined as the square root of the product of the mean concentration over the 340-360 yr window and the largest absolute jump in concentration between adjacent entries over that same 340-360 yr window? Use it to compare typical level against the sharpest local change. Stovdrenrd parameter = 0.32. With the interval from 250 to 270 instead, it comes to 0.25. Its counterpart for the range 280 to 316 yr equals 0.43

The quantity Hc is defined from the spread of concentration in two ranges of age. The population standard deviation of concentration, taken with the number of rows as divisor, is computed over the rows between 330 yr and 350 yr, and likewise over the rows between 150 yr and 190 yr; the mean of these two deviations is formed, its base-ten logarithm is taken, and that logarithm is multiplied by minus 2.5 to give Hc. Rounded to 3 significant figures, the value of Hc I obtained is 3.69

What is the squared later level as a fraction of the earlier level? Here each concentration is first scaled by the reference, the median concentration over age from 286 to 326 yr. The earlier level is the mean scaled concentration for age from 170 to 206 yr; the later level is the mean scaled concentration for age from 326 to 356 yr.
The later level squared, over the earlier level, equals 1.27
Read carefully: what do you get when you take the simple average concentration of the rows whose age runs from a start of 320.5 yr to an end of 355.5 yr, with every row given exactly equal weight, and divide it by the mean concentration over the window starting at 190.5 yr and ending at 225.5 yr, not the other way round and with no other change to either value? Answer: 1.16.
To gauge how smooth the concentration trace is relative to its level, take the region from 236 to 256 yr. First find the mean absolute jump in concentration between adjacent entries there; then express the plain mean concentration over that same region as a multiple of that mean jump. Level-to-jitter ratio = 17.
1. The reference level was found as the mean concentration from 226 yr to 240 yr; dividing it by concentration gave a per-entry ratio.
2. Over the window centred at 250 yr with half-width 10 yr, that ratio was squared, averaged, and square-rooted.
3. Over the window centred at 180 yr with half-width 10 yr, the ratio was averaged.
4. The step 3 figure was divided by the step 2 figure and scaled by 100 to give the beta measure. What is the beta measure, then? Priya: 111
